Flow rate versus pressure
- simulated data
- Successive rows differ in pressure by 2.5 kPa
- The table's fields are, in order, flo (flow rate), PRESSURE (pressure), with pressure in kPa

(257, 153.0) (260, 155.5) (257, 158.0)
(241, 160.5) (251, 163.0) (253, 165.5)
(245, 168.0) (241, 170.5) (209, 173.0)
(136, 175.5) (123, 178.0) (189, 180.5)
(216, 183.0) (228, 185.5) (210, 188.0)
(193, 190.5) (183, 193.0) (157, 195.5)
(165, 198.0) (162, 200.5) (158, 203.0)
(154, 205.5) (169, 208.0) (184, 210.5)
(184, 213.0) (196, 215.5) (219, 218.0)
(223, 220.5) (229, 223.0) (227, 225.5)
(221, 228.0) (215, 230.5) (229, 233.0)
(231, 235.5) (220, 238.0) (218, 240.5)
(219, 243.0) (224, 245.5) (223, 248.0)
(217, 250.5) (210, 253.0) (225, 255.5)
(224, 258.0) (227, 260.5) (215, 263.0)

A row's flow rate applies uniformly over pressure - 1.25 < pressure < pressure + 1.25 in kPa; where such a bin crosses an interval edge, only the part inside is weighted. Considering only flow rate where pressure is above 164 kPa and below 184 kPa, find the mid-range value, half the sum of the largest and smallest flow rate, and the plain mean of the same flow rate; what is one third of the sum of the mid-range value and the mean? 130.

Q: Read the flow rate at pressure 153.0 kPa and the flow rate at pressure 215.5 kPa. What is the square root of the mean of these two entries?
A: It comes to 15.0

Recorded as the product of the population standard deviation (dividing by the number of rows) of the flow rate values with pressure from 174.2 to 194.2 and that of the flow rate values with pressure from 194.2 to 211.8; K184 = 327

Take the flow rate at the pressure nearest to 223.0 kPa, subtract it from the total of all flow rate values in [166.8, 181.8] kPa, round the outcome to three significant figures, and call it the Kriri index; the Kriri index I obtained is 914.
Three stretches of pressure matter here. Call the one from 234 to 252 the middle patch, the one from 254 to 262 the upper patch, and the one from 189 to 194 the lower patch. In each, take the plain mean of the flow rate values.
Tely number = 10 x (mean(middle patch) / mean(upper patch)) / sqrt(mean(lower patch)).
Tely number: 0.72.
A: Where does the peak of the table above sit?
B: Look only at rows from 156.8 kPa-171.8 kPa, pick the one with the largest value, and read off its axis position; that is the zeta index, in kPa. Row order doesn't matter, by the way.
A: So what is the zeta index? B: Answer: 158.0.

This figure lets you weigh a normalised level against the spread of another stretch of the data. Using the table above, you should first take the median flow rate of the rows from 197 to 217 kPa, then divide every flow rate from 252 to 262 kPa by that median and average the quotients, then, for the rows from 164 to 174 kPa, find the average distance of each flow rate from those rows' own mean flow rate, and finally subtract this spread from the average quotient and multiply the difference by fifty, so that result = -634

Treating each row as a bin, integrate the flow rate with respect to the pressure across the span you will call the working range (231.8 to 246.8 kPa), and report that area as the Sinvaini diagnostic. 3352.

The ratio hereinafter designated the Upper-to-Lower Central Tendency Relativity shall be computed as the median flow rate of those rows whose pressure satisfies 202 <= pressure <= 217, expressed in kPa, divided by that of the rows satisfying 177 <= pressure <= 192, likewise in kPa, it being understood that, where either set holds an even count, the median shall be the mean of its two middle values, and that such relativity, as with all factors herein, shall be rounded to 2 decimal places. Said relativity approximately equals 0.88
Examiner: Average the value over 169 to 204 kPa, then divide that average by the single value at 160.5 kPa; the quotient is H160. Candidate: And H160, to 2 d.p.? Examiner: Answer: 0.76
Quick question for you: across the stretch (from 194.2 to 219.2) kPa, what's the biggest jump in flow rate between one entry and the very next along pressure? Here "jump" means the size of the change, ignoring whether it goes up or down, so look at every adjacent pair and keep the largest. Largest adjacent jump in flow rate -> 23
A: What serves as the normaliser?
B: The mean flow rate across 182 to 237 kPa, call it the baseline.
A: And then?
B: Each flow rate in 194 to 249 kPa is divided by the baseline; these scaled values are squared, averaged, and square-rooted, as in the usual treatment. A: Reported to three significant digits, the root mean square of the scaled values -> 1.03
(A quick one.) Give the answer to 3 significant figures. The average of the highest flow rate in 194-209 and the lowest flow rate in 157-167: 205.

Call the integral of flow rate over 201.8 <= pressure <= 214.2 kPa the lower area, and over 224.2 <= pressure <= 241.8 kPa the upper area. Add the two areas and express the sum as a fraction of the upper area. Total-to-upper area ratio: 1.54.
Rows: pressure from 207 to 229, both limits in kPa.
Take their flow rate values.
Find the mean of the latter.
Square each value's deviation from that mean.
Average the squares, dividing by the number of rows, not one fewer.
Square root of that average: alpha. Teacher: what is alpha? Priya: 21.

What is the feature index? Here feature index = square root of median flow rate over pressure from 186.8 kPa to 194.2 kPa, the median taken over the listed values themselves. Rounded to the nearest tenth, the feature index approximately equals 13.9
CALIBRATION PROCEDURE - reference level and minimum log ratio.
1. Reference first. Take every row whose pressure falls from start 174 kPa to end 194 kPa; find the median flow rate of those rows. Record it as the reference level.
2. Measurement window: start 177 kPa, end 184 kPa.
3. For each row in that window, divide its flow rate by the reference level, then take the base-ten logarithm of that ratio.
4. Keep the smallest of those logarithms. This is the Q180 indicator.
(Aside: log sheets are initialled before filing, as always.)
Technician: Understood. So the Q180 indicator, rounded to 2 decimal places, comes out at -0.19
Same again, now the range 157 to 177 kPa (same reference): -0.15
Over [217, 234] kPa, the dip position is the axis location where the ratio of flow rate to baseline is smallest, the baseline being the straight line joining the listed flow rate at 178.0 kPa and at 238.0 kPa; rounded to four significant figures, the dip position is 230.5 kPa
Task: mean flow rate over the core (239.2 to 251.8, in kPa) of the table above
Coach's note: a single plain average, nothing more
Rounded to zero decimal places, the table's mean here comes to 220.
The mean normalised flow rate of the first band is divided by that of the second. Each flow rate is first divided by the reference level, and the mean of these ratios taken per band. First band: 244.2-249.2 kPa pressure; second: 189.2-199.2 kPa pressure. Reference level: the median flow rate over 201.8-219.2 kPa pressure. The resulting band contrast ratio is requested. 1.3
